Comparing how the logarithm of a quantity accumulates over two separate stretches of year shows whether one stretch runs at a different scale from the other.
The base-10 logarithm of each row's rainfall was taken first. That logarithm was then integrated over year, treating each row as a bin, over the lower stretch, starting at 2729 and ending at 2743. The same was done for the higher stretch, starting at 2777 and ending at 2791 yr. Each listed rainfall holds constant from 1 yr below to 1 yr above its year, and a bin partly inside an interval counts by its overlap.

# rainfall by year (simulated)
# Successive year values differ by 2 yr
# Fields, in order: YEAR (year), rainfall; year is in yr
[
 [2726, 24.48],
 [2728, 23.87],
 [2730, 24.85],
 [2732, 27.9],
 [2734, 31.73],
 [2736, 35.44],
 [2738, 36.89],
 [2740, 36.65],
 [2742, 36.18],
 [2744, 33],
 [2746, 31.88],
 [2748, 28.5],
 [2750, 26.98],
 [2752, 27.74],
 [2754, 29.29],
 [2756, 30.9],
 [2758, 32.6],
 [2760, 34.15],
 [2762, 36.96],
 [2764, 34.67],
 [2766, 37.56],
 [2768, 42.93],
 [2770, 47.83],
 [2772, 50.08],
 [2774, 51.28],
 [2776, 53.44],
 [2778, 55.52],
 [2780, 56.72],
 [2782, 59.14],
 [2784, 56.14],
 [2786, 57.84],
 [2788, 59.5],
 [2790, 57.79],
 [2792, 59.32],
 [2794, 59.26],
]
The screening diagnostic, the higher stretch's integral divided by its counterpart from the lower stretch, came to 1.16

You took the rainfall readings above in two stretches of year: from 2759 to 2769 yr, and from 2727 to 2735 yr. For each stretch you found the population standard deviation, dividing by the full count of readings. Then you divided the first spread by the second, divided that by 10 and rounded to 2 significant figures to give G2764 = 0.10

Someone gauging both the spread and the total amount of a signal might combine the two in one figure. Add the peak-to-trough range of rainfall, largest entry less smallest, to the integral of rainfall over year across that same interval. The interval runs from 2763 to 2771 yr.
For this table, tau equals 339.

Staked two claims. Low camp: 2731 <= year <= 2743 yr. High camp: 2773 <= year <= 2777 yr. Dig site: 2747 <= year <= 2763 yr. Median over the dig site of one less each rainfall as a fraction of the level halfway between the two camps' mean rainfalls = 0.30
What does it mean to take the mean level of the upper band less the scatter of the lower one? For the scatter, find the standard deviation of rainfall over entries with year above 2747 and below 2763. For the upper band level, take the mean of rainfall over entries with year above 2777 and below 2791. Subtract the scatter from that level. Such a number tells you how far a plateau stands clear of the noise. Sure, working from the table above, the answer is 54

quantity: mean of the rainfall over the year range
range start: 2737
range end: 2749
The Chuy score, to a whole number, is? 34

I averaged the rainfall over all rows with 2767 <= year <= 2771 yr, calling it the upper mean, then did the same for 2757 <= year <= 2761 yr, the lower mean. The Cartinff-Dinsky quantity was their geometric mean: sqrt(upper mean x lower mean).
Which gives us 39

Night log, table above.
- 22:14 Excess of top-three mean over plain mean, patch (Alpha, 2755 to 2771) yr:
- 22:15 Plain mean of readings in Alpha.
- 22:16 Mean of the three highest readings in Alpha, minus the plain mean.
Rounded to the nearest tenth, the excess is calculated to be 5.6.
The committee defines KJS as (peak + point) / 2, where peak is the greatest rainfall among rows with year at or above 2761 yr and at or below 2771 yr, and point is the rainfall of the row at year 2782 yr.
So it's 53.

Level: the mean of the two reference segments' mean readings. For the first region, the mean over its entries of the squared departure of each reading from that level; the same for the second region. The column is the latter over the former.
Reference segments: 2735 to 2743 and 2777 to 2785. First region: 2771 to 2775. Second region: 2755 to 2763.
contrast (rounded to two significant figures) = 10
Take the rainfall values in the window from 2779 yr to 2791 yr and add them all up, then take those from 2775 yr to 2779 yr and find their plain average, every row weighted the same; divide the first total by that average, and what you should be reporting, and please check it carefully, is 6.4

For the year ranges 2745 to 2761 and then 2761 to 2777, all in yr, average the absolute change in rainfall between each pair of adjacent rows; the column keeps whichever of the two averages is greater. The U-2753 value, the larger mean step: 3.0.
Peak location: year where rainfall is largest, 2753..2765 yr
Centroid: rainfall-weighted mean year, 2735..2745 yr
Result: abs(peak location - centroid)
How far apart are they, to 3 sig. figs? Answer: 22.1 yr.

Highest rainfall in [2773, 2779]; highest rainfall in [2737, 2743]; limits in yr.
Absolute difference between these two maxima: 19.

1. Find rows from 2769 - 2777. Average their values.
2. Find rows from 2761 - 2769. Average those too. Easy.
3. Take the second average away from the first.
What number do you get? 13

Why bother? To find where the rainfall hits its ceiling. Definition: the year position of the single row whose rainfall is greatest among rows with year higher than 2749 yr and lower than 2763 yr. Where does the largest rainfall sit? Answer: 2762 yr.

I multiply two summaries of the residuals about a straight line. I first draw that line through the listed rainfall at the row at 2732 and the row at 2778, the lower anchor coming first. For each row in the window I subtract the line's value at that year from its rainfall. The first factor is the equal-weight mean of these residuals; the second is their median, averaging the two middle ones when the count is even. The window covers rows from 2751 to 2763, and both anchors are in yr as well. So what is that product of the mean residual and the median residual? 122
